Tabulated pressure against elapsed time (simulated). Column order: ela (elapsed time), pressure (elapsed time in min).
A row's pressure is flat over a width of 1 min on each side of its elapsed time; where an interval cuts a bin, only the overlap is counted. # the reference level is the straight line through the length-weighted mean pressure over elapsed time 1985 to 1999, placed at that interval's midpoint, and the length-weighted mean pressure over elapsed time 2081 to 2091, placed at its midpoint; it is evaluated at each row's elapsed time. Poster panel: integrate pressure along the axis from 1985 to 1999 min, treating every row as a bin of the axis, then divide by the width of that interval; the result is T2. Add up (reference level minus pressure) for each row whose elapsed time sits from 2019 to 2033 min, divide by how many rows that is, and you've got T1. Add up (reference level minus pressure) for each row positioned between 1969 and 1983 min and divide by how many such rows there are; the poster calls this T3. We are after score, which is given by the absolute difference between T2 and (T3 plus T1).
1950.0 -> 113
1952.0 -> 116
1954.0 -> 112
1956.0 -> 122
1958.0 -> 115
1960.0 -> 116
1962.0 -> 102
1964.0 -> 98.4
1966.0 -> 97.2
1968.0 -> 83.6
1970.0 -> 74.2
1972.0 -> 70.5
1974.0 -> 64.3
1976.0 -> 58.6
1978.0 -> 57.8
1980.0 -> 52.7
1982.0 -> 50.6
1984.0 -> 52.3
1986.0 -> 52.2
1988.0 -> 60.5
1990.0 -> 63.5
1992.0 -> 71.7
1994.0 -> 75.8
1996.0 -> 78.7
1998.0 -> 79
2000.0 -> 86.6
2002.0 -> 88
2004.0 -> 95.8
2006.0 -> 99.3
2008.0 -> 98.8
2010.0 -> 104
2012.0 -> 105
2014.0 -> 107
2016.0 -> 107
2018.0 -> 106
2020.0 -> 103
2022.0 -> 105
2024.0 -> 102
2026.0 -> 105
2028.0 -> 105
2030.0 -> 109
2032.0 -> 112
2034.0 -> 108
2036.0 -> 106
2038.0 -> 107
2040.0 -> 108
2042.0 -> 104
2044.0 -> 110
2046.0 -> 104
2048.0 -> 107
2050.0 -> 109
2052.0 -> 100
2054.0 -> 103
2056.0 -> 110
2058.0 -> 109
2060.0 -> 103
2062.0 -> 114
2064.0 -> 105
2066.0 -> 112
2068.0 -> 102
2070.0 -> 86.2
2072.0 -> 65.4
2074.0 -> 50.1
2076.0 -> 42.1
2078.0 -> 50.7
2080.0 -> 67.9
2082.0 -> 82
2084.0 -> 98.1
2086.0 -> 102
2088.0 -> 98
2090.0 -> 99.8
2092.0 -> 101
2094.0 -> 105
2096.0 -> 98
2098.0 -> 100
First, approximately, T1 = -27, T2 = 69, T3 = 3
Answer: 93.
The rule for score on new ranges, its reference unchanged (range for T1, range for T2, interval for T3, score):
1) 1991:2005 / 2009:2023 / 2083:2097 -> 120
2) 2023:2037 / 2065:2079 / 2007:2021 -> 129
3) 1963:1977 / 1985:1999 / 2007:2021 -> 114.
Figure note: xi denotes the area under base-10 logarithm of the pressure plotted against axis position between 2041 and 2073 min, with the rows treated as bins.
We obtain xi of 64.3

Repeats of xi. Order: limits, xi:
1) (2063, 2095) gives 61.2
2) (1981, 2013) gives 60.3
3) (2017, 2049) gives 64.8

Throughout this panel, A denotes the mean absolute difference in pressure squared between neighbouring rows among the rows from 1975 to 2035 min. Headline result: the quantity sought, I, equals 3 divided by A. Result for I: 0.0058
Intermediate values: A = 513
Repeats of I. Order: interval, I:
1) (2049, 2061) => 0.0027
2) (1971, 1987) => 0.0081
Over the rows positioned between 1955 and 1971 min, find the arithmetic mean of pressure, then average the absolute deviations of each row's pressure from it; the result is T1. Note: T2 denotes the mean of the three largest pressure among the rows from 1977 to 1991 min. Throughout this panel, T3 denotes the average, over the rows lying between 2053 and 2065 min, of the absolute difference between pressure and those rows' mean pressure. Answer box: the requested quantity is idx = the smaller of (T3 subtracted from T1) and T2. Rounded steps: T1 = 13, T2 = 61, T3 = 4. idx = 9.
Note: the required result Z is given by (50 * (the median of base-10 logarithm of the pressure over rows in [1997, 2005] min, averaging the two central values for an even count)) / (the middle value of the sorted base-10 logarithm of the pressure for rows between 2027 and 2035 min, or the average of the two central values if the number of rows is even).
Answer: 48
